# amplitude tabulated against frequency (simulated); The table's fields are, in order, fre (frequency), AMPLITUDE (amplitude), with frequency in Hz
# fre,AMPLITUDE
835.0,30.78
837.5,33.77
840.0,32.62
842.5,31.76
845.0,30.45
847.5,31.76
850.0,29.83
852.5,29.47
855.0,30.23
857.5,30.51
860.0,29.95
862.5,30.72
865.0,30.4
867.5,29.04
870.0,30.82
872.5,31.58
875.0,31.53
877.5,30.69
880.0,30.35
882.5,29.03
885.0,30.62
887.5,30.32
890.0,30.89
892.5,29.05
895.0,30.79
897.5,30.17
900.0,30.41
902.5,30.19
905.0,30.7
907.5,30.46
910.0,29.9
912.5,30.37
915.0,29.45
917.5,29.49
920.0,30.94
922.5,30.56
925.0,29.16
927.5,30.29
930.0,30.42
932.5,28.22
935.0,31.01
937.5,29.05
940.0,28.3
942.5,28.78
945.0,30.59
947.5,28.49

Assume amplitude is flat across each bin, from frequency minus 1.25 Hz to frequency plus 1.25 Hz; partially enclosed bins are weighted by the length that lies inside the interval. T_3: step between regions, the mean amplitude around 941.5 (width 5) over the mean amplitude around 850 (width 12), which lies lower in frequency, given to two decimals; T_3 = 0.94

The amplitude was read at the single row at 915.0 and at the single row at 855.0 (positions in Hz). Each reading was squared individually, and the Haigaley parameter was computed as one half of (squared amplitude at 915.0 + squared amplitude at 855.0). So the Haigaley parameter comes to 891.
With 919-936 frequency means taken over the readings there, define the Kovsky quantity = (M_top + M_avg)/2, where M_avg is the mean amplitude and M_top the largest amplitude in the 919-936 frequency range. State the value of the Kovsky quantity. 30.5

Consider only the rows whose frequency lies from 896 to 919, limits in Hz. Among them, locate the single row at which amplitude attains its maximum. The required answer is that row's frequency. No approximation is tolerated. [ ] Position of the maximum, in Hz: 905.0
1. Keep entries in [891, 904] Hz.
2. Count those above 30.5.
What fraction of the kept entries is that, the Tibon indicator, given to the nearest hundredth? 0.20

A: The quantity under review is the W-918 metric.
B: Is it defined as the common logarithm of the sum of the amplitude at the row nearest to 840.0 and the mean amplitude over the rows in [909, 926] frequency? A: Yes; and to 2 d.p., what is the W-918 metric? 1.80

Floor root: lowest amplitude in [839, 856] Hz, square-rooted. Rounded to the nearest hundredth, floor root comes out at 5.43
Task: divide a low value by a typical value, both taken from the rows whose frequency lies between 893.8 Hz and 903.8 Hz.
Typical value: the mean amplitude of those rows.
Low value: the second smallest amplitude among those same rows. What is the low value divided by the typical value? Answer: 0.99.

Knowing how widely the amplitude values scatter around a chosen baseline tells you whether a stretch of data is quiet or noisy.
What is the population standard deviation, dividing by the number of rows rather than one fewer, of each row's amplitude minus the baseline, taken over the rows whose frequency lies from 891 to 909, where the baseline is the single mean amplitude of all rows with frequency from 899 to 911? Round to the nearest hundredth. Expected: 0.54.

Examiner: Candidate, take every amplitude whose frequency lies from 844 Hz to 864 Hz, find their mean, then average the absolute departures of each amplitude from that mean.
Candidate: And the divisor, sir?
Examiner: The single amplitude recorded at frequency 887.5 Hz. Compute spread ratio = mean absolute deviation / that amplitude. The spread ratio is 0.0163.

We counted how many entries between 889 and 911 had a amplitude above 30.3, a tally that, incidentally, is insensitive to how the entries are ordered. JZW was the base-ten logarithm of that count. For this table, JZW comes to 0.70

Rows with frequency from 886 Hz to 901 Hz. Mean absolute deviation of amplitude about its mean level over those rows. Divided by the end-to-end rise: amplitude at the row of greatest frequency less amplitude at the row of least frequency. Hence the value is 4.9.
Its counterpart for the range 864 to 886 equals 3.0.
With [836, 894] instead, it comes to -0.2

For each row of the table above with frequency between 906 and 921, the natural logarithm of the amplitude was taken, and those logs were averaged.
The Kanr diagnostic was 3.40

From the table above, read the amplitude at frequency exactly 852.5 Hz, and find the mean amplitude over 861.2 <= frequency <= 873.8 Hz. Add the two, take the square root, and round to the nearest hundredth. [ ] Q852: 7.74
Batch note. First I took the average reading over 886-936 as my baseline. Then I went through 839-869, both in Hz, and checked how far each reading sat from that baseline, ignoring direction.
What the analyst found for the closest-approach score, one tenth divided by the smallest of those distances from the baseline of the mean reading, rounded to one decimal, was 1.1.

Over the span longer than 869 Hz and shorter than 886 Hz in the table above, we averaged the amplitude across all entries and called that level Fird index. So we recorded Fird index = 30.7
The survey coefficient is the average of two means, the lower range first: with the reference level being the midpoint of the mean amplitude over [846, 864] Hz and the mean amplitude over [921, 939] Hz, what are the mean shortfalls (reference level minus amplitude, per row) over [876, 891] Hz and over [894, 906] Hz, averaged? -0.30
